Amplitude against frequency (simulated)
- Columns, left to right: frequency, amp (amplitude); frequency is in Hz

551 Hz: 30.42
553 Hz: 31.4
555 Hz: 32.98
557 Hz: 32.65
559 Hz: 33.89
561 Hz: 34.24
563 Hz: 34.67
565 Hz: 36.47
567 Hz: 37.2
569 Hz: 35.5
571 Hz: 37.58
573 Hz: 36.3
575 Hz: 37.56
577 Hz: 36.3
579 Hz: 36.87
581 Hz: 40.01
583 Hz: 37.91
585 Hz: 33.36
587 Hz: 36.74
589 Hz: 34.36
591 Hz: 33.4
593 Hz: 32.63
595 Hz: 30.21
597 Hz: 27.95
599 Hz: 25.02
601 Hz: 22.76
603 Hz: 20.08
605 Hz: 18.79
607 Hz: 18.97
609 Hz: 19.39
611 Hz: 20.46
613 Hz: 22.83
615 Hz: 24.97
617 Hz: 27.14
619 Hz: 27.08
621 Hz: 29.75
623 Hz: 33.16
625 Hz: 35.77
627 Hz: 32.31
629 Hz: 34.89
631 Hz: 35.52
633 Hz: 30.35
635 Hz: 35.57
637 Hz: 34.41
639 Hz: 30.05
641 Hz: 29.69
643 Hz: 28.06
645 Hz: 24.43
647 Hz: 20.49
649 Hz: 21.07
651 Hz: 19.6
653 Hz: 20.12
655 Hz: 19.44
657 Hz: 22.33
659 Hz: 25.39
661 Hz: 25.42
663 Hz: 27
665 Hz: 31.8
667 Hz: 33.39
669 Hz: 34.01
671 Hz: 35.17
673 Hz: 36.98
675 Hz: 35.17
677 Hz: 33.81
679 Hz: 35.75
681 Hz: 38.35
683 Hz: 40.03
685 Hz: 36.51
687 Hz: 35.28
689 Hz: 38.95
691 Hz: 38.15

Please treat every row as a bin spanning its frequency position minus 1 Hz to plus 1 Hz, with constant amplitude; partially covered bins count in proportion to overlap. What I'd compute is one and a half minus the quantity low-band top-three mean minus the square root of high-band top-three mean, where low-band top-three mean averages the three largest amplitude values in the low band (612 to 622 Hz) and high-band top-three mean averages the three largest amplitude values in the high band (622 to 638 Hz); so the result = -21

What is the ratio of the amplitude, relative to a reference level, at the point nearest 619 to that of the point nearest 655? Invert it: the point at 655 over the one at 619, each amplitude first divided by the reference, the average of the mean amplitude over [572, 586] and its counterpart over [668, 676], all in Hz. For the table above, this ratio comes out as 0.7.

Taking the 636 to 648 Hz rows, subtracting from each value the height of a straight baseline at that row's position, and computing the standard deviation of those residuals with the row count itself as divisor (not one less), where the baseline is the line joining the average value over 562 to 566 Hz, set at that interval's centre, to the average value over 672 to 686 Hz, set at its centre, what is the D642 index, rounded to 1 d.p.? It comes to 4.5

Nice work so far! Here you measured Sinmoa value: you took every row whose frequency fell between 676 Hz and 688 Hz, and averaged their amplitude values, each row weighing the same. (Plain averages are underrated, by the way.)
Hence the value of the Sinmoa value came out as 36.6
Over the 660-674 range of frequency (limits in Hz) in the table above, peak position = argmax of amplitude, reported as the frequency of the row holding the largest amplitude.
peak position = 673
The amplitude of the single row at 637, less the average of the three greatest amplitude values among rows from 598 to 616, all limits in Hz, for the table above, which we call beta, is 10.1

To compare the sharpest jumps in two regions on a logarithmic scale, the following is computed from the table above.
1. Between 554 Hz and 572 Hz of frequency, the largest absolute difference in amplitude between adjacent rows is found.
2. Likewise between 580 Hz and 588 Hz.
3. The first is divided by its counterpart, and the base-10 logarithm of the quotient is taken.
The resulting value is -0.34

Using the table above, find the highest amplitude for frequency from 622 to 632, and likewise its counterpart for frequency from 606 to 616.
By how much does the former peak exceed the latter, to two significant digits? 11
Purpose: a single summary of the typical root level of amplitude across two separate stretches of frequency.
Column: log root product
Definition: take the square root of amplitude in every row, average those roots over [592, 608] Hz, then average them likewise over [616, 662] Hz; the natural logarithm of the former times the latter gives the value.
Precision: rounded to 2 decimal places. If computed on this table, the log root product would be 3.25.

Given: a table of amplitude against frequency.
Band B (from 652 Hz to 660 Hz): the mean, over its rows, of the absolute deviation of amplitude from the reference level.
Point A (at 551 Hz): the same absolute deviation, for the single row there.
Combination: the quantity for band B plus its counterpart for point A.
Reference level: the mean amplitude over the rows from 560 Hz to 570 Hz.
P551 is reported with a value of 19.0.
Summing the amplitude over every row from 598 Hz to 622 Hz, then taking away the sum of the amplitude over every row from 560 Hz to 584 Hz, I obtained -163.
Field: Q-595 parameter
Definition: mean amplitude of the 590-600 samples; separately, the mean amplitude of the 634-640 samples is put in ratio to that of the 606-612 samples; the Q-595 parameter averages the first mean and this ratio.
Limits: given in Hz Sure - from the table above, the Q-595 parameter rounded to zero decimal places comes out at 16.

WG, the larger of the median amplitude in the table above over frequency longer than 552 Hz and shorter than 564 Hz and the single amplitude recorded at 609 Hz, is 33.4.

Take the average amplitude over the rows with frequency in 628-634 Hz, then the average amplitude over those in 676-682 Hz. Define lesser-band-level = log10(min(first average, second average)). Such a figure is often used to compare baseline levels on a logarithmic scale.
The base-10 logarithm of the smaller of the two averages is 1.53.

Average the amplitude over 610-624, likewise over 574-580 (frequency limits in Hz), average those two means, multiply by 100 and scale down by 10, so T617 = 317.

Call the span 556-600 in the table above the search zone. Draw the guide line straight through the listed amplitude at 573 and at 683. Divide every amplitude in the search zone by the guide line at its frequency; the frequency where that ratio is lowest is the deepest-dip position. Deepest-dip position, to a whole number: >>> 599 Hz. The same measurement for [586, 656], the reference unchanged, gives 655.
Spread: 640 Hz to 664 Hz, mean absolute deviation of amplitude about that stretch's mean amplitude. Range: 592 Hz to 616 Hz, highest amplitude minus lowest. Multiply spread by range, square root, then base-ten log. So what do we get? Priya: 0.815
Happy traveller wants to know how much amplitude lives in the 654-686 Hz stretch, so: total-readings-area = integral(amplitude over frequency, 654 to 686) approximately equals 1021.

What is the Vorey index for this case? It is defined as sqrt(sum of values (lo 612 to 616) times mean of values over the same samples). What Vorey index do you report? 34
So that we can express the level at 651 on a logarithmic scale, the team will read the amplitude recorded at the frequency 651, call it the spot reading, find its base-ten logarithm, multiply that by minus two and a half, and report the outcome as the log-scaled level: -3.23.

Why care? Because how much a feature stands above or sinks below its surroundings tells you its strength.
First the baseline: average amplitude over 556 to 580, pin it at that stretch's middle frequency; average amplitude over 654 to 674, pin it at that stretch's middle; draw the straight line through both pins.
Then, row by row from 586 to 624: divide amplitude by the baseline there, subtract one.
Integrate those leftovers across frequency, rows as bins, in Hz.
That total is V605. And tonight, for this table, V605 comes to -7.6 Hz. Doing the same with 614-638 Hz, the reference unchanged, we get 0.0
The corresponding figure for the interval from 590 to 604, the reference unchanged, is -2.6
